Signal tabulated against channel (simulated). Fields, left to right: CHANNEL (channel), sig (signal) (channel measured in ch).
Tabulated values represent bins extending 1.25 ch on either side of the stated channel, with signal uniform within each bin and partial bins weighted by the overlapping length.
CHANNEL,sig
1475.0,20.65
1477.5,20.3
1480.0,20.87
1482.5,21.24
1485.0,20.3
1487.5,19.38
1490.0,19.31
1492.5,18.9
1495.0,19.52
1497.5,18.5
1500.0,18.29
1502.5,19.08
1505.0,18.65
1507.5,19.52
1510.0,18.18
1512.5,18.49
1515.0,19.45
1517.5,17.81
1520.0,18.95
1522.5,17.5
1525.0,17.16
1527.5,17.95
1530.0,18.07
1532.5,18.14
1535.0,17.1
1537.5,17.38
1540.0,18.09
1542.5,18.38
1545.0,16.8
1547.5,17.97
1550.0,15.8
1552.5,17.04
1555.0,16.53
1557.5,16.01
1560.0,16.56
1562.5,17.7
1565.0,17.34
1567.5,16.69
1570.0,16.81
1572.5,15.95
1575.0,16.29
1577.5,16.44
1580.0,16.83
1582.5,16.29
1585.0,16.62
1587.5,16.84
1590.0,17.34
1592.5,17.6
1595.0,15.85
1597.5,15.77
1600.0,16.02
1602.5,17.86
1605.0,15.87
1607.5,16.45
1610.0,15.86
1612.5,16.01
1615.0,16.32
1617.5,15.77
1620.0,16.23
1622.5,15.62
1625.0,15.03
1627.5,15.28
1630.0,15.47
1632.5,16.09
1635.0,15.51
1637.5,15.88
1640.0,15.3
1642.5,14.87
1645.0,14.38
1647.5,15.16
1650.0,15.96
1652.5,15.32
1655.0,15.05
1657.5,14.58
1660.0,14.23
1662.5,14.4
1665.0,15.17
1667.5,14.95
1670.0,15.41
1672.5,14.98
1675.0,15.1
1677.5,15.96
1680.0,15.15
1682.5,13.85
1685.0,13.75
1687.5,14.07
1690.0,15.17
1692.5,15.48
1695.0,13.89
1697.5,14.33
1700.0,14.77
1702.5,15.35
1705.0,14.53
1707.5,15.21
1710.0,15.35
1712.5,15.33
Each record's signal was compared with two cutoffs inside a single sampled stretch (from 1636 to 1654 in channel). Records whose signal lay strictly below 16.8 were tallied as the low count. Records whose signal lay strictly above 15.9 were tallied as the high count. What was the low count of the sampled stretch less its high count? 6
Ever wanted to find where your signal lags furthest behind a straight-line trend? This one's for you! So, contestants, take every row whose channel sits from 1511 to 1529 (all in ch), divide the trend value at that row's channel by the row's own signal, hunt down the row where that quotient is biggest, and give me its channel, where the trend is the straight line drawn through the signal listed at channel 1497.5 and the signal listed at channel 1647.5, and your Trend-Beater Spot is 1525.0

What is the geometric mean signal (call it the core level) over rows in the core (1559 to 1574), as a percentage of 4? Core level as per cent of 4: 421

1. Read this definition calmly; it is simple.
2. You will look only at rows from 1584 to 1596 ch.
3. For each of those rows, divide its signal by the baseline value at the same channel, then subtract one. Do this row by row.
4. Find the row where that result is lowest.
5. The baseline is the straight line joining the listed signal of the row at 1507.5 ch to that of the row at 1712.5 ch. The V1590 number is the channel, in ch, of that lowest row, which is 1595.0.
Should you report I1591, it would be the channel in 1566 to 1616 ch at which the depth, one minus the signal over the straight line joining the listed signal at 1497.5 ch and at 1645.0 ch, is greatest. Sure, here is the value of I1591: 1572.5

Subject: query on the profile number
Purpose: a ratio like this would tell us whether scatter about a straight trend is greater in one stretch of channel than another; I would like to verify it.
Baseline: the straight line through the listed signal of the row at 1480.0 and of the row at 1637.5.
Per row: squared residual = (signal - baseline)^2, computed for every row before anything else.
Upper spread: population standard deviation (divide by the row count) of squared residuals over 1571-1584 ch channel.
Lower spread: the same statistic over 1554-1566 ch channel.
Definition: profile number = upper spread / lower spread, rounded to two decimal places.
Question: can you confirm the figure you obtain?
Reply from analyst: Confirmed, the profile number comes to 0.52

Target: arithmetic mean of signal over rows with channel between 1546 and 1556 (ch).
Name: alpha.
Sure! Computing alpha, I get 16.8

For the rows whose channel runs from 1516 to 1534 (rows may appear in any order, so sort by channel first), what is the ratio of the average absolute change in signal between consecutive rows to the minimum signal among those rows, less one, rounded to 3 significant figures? -0.962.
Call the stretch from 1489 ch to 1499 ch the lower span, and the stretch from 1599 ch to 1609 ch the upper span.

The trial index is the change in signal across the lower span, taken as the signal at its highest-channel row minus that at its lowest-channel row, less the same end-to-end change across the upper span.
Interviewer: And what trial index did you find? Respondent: -1.2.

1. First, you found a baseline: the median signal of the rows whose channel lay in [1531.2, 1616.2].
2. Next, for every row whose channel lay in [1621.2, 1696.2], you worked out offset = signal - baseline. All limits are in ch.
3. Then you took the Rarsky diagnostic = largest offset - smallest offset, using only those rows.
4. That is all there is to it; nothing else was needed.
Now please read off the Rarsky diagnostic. 2.3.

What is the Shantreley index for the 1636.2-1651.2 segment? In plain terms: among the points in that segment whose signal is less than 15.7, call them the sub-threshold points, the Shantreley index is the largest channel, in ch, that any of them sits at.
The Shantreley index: 1647.5 ch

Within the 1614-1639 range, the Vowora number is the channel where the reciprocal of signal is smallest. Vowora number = 1615.0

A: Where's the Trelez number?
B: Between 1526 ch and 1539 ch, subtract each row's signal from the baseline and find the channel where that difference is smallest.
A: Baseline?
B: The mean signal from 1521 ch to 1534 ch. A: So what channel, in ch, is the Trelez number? 1532.5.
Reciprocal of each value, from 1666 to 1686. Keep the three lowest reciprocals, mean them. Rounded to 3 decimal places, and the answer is 0.065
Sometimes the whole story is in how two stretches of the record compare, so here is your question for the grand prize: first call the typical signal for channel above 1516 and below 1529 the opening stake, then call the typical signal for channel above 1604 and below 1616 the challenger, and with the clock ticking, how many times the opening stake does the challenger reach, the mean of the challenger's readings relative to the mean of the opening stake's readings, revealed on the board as 0.90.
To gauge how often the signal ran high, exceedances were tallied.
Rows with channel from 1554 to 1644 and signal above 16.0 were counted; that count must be 22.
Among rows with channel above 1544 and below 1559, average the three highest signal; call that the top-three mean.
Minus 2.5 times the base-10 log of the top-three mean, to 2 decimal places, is -3.09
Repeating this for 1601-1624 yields -3.07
